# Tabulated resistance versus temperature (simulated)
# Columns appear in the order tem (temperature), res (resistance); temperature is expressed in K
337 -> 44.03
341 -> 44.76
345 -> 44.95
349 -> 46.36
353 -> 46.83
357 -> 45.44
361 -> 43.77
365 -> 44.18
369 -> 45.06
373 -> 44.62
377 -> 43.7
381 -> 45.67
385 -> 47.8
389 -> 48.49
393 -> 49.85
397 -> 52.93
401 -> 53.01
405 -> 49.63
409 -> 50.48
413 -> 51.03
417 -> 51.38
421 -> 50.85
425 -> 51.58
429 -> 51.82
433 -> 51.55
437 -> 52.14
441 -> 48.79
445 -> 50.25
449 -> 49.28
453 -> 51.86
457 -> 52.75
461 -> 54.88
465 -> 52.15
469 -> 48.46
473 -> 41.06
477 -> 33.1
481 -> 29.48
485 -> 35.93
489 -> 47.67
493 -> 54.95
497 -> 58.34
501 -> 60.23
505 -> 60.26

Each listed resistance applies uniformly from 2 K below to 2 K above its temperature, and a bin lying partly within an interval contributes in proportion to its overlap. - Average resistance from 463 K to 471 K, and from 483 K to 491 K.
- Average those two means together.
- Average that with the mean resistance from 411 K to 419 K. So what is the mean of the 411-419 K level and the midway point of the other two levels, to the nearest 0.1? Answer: 48.6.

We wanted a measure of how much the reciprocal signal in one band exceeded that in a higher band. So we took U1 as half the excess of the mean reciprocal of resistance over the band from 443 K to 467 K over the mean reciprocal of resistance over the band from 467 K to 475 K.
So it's -0.0016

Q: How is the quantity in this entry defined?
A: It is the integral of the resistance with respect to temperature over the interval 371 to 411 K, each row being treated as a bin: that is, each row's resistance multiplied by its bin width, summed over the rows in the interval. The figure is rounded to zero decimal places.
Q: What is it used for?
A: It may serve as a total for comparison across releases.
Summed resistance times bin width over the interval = 1945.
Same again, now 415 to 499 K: 4073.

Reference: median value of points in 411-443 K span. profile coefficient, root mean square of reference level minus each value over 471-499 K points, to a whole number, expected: 13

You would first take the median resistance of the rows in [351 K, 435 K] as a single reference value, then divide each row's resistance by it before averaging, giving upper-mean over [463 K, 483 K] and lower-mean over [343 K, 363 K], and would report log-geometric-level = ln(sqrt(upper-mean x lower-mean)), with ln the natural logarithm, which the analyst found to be -0.14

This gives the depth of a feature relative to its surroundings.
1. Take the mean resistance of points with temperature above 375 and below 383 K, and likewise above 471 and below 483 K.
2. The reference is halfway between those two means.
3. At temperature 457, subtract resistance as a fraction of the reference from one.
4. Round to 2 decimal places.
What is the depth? -0.33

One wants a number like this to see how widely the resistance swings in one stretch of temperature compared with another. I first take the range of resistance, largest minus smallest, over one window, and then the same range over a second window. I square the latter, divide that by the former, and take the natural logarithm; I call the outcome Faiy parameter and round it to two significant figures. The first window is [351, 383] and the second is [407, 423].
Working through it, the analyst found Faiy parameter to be -1.4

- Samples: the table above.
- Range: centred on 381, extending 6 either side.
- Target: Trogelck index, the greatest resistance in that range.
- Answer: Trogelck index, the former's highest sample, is 47.8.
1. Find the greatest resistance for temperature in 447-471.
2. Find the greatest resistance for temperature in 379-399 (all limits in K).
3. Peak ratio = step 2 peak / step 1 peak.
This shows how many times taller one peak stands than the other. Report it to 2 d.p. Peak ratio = 0.96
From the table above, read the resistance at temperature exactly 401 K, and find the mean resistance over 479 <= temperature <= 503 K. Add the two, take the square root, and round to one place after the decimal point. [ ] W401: 10.0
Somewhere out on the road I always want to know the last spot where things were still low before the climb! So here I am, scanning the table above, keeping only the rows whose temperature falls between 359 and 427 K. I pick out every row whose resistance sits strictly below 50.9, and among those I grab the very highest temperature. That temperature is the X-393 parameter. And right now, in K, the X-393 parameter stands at 421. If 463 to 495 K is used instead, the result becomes 489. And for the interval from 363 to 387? 385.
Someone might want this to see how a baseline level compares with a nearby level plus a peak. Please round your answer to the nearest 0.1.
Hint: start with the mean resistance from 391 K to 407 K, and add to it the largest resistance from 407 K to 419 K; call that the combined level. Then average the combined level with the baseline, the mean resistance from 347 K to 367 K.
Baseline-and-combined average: 74.0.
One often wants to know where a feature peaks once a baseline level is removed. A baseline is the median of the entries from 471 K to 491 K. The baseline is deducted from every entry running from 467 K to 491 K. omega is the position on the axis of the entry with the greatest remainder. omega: 469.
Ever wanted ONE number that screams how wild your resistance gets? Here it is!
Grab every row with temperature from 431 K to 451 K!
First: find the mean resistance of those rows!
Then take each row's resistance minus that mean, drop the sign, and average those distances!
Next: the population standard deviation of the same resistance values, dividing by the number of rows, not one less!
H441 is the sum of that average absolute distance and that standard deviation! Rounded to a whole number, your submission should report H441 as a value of 2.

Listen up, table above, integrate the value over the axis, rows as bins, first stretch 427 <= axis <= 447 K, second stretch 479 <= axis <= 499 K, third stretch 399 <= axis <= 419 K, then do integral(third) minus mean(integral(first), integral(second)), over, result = 60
